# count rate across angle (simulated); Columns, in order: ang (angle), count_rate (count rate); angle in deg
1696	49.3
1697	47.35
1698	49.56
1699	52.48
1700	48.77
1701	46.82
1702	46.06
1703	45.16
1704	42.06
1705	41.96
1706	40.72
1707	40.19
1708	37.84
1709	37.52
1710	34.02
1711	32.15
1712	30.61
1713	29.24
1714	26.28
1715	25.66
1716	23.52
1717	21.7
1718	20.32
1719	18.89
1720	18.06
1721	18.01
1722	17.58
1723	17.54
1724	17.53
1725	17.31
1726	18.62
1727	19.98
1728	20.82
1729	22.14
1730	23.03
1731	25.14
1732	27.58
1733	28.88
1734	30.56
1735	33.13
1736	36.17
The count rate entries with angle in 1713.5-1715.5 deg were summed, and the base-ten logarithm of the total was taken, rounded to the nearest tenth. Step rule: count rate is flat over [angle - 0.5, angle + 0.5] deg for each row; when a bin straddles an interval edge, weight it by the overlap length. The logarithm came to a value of 1.7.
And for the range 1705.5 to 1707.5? 1.9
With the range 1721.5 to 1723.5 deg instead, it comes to 1.5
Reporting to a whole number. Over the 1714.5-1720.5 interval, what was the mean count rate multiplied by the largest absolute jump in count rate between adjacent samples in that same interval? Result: 46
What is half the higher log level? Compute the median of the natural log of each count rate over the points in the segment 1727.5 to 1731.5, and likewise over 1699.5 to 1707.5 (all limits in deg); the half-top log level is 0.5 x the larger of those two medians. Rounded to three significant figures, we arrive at 1.89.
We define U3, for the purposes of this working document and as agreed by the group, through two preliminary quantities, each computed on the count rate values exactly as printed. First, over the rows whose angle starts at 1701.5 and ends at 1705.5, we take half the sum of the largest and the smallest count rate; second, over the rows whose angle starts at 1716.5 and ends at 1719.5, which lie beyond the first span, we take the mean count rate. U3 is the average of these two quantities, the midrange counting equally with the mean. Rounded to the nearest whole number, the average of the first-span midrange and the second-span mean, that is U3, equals 32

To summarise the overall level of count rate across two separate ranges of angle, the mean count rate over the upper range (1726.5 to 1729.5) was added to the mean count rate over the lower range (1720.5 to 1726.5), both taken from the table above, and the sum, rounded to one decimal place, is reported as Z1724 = 38.7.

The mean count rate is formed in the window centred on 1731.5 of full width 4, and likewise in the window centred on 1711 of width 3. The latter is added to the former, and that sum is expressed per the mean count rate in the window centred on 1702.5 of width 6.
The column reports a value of 1.29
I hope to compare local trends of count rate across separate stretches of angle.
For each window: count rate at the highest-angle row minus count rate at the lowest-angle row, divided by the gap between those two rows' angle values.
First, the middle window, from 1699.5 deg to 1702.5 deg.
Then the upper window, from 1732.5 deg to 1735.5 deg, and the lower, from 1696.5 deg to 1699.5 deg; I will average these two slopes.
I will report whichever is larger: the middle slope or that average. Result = 2.3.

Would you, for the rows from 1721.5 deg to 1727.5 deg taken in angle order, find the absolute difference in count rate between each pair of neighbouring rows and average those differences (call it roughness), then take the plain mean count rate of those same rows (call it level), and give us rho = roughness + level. 19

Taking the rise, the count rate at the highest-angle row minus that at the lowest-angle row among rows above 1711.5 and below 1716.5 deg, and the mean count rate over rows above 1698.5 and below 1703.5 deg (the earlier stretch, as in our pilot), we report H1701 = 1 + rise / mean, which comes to 0.85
